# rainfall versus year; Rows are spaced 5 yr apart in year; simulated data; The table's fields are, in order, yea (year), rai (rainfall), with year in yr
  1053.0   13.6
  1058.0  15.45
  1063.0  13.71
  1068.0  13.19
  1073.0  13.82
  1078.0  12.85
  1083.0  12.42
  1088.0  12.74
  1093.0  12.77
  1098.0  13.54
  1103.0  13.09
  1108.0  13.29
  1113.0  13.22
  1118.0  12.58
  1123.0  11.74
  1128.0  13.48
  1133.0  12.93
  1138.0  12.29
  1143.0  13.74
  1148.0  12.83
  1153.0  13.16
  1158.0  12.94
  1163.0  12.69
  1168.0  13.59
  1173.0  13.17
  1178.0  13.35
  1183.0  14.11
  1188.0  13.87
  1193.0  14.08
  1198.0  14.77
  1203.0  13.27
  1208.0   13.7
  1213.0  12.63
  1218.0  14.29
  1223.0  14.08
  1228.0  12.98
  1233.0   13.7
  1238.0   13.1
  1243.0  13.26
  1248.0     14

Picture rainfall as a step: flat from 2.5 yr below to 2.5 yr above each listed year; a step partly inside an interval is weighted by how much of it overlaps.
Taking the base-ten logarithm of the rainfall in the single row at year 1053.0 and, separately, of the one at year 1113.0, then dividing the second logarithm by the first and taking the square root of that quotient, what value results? 0.99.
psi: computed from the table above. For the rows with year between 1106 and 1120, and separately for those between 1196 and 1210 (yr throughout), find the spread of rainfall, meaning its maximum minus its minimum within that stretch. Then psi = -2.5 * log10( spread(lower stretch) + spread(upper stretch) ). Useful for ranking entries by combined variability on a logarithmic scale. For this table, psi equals -0.9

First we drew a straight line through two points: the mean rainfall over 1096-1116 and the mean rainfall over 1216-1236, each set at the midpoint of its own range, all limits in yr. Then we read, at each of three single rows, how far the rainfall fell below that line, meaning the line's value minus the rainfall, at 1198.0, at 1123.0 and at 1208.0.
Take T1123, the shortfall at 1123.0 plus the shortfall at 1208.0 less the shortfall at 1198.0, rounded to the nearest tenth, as 2.7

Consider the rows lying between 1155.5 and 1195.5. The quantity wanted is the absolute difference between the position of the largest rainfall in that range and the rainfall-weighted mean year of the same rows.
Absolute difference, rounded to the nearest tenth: 7.1 yr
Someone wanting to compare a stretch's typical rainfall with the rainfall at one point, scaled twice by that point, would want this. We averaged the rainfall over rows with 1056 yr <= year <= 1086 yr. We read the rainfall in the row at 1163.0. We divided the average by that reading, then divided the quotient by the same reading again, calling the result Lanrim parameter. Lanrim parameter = 0.084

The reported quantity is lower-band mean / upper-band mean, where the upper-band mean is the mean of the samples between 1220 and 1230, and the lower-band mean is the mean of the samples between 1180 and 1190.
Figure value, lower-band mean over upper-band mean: 1.03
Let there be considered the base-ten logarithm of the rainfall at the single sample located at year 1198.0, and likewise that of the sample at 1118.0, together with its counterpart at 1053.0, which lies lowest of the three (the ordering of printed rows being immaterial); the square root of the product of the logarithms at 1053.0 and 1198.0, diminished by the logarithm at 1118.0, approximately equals 0.052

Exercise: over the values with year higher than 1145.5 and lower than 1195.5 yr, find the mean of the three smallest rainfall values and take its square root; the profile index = 3.58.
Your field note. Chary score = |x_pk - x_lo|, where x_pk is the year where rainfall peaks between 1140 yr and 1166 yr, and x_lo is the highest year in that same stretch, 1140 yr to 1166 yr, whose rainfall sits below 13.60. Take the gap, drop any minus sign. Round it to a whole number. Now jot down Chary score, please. 20 yr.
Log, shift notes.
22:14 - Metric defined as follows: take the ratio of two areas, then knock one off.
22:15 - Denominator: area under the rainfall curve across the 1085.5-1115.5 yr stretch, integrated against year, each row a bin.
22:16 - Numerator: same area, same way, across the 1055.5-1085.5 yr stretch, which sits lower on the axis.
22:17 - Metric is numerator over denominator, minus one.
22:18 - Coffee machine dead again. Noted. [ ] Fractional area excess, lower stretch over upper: 0.04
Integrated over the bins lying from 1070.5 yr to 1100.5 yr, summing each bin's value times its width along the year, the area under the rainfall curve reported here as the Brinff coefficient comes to 391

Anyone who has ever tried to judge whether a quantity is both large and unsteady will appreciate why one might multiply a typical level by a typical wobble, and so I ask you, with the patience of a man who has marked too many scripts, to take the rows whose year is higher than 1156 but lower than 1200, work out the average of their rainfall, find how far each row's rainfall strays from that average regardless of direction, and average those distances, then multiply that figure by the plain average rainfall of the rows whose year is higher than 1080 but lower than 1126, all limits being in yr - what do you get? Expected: 6.71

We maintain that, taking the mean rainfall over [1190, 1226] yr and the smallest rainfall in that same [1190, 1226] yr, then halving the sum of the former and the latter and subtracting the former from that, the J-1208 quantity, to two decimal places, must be -0.60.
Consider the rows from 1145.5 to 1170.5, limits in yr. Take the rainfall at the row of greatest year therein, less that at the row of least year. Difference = 0.76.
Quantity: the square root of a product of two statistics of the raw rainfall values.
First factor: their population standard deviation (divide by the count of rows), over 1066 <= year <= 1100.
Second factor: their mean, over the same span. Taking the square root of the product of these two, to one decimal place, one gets 2.4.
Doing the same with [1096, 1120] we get 2.0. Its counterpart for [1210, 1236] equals 2.9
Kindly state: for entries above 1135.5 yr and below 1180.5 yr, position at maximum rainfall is 1143.0 yr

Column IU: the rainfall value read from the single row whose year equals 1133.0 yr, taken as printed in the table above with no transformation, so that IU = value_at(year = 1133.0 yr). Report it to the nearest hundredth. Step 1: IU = 12.93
